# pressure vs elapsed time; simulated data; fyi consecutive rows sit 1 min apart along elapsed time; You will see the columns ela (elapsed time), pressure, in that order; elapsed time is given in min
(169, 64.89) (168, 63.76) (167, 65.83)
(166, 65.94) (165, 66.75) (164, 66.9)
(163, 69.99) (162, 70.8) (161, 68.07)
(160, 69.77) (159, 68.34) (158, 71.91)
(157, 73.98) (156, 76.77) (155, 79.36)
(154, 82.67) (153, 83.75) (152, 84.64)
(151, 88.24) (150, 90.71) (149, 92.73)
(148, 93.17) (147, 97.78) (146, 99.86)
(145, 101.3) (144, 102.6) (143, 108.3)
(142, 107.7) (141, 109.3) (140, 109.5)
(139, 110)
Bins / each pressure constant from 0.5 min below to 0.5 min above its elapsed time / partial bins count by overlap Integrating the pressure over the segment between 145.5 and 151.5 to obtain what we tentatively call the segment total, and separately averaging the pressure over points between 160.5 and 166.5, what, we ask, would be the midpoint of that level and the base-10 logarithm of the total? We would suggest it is 35.4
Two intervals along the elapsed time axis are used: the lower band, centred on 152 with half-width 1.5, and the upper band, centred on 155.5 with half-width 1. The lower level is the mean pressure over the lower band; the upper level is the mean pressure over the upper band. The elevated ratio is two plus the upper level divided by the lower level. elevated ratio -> 2.91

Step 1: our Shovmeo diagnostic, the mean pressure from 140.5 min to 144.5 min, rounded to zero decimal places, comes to 107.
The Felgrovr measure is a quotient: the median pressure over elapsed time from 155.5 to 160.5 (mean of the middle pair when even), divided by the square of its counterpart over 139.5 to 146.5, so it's 0.0062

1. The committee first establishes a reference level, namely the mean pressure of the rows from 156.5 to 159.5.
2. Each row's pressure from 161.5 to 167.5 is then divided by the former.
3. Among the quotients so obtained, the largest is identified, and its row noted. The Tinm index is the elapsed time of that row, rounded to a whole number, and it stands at 162 min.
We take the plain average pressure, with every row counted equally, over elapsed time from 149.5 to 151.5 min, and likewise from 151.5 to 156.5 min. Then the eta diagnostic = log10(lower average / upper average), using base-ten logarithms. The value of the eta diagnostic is 0.041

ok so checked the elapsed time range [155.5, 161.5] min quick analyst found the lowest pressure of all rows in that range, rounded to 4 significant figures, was 68.07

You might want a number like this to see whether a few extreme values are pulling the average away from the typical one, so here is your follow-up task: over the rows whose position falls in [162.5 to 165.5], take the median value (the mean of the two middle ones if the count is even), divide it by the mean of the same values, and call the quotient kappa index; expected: 0.99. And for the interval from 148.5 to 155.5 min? 0.98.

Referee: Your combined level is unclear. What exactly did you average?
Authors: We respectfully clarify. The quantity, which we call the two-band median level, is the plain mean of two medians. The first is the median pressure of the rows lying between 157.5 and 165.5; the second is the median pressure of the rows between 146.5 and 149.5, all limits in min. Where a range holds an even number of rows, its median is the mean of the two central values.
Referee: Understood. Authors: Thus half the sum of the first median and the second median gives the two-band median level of 81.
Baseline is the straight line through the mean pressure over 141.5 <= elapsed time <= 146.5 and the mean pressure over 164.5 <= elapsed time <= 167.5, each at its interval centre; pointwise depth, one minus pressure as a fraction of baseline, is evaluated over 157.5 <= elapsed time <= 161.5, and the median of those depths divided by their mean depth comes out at 0.94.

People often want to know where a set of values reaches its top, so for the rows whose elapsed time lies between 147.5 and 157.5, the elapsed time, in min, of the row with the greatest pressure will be 148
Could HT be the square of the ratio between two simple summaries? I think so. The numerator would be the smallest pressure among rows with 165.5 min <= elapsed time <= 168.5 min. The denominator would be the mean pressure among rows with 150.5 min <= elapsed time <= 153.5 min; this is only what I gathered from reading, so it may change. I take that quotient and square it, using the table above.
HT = 0.56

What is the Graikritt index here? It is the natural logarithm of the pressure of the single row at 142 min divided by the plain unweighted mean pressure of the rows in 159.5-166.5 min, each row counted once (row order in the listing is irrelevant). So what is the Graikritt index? 0.46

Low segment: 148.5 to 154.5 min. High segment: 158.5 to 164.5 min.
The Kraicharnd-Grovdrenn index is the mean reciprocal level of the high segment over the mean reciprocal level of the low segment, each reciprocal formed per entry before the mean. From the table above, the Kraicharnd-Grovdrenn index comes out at 1.26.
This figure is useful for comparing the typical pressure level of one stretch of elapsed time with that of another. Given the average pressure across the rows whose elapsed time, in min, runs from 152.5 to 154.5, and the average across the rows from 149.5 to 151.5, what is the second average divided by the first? 1.08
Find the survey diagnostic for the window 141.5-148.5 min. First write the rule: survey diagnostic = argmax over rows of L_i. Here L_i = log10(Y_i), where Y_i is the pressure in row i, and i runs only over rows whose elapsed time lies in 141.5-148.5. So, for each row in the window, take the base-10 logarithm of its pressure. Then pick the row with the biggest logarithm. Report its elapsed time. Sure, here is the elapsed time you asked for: 143 min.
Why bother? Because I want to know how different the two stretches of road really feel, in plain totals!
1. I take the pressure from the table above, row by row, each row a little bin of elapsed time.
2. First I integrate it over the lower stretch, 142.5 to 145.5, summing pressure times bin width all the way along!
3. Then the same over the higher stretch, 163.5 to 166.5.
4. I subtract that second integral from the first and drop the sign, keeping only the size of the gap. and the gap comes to 113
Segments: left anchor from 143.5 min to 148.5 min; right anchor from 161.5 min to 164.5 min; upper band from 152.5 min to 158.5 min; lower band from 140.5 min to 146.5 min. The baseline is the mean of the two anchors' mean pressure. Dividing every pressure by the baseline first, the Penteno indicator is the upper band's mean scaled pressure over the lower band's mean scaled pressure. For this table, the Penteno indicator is 0.74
